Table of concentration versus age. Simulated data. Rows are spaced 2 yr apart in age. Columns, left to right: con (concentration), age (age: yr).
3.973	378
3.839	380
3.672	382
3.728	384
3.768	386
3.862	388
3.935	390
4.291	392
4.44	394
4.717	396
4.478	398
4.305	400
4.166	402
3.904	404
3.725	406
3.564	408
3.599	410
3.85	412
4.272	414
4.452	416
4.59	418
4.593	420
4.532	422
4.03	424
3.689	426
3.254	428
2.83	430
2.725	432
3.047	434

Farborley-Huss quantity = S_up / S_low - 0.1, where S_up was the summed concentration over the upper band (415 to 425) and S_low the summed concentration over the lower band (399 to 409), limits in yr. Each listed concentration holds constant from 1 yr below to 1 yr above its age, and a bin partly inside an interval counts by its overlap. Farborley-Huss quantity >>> 1.03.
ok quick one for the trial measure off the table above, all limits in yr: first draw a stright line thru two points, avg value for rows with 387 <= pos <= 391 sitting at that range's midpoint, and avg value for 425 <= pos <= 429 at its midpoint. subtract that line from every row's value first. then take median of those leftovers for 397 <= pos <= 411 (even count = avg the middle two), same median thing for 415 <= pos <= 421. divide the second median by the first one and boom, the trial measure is 5.8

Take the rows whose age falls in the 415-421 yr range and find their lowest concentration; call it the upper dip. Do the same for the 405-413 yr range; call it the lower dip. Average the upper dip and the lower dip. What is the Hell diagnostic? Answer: 4.0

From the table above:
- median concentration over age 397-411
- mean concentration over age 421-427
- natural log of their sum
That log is 2.08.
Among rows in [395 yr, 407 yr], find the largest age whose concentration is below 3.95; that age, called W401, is 406 yr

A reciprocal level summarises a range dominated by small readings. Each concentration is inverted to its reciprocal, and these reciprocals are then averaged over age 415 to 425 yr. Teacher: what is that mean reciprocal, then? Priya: 0.226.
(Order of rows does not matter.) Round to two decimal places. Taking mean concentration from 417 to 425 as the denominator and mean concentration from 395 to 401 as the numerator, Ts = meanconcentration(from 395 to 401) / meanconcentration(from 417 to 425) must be 1.01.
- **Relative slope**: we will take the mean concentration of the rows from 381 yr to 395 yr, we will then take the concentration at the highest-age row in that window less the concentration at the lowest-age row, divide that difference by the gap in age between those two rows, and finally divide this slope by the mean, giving 0.016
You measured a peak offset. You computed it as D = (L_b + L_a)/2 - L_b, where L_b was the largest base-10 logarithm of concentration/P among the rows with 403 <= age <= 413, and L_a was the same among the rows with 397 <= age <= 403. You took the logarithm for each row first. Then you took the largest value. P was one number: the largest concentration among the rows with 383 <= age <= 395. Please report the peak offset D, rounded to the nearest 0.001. 0.030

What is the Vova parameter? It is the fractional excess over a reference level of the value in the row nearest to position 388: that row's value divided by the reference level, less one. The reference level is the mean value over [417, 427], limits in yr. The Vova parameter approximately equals -0.10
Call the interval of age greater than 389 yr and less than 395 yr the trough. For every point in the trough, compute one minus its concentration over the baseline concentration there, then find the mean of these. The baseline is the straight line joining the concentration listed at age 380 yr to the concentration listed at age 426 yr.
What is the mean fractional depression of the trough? -0.11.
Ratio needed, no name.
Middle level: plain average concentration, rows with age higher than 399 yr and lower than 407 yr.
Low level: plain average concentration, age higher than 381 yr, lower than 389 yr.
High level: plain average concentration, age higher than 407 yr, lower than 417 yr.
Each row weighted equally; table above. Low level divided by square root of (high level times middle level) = 0.94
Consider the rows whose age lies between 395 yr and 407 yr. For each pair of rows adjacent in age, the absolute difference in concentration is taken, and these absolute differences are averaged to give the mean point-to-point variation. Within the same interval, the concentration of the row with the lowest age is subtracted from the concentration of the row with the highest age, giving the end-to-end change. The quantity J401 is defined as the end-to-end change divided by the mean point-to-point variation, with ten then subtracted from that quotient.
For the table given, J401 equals -15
